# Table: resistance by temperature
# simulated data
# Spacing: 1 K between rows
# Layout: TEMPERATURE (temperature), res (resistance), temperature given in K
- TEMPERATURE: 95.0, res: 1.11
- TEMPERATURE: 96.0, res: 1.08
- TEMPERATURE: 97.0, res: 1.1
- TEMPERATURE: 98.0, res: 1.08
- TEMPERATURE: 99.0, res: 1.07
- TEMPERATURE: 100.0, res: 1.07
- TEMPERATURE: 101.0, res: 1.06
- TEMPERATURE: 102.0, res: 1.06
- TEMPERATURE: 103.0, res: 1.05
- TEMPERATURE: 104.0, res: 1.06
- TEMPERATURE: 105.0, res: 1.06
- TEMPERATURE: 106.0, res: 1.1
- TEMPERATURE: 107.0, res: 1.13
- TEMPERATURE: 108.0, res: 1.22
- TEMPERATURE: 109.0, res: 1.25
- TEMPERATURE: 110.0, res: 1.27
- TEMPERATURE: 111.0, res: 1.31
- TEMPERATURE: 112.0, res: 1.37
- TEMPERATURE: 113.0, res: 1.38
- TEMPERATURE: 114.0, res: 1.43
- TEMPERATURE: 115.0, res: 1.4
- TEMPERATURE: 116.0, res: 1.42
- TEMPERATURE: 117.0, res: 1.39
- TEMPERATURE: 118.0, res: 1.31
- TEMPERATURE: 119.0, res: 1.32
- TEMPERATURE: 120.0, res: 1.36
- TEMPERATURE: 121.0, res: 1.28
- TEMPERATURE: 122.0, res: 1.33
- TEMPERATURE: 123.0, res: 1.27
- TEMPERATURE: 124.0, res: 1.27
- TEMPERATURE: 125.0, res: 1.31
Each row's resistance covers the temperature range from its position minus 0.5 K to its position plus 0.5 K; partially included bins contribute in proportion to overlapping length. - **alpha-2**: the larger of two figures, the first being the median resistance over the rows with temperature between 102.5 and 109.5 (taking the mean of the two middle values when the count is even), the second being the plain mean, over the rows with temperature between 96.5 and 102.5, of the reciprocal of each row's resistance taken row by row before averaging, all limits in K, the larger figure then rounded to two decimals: 1.10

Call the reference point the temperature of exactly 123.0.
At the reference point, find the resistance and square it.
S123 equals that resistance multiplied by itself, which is 1.61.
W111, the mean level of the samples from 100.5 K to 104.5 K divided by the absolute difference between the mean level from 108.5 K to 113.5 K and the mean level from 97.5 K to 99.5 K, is 4.4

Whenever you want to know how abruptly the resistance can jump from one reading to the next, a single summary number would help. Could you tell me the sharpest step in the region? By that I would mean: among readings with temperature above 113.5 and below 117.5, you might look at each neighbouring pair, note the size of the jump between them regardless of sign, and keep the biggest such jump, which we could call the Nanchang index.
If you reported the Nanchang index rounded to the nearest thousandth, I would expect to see 0.030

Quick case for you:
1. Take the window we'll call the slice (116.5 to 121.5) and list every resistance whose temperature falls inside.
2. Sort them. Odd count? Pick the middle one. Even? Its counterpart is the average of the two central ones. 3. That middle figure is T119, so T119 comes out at 1.32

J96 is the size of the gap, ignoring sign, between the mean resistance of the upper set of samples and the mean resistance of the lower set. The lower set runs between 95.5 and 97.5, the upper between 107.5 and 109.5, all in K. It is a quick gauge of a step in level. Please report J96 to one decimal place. 0.1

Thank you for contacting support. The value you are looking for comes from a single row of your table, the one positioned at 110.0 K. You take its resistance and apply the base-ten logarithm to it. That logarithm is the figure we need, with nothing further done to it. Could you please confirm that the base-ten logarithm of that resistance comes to 0.10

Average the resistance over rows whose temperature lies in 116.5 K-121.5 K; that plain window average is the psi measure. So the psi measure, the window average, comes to 1.33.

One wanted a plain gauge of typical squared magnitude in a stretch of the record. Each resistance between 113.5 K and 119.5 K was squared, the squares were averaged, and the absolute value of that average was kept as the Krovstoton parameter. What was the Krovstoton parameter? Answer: 1.9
